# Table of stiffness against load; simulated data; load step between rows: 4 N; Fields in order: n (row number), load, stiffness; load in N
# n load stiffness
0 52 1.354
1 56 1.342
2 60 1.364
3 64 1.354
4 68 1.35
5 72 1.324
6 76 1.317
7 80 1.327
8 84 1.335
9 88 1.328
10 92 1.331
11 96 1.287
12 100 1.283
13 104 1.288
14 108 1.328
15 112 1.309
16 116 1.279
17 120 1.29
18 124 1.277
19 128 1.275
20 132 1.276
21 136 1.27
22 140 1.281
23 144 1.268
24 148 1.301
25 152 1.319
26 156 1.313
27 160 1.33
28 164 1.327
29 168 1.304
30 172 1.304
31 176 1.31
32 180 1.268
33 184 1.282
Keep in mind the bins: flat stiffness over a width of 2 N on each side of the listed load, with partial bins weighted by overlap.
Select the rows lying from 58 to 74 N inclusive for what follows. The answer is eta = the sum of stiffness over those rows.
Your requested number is 5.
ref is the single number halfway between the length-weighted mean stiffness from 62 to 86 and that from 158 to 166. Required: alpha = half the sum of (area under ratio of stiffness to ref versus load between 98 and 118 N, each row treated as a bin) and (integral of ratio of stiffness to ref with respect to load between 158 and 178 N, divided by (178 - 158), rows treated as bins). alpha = 10.2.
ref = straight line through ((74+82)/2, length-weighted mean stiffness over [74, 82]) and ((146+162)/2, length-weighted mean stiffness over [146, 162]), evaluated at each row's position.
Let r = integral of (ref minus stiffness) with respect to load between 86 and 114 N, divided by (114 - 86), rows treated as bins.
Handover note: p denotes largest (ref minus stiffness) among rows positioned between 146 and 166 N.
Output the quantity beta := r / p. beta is 0.8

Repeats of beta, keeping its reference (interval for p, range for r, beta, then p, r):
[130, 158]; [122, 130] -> 0.9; 0.049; 0.042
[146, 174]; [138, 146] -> 2.8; 0.015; 0.042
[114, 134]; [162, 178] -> 0.1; 0.043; 0.003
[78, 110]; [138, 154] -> 0.6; 0.037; 0.024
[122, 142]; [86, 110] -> 0.3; 0.047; 0.013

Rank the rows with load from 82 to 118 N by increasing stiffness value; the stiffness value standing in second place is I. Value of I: 1.283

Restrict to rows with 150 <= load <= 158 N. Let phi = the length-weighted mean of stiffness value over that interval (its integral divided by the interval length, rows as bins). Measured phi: 1.32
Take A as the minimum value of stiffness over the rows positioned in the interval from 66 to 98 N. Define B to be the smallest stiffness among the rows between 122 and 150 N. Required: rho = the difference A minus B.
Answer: 0.02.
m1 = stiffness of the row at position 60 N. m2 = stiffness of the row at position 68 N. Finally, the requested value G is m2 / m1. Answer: 0.990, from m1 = 1.364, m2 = 1.35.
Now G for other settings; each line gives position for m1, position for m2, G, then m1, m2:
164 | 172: 0.983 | 1.327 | 1.304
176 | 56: 1.024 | 1.31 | 1.342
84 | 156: 0.984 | 1.335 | 1.313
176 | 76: 1.005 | 1.31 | 1.317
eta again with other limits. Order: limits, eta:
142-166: 8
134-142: 3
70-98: 9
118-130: 4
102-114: 4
